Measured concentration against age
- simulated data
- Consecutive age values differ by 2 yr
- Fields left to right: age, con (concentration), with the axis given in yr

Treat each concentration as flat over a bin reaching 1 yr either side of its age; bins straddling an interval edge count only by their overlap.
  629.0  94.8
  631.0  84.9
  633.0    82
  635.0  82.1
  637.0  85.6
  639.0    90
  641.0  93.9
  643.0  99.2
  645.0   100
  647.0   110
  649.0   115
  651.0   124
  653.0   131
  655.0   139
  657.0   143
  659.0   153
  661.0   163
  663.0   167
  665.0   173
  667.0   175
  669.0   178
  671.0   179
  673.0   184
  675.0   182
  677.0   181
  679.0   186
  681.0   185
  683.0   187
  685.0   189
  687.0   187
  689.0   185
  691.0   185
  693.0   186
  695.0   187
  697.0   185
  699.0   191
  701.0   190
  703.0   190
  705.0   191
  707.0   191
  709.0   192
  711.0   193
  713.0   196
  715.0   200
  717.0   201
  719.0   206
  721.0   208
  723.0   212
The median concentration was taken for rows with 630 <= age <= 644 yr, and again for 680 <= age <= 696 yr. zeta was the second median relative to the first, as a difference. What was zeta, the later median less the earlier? 101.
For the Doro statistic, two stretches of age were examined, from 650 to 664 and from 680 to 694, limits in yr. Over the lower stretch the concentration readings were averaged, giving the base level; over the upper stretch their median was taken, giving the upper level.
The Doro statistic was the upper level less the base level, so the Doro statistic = 40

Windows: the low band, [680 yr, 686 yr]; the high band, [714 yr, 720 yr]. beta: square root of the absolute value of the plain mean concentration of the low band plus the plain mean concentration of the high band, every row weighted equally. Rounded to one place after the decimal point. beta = 19.7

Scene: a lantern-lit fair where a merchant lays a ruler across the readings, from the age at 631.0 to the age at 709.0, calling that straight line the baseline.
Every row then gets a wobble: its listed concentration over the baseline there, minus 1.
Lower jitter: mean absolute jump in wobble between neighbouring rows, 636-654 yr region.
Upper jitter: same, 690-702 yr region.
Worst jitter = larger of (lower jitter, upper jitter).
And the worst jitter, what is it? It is 0.032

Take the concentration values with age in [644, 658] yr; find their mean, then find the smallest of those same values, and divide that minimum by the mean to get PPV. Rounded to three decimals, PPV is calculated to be 0.812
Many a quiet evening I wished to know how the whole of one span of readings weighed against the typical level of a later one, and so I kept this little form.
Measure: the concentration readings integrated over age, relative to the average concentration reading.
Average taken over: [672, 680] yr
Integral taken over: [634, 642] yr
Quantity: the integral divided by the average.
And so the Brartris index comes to 3.8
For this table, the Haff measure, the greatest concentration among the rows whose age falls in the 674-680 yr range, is 186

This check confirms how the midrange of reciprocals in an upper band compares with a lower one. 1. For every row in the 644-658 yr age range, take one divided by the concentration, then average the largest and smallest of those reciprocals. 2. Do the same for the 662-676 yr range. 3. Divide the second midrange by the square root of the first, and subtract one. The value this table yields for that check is -0.938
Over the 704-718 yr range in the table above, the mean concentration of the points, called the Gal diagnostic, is 195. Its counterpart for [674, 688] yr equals 185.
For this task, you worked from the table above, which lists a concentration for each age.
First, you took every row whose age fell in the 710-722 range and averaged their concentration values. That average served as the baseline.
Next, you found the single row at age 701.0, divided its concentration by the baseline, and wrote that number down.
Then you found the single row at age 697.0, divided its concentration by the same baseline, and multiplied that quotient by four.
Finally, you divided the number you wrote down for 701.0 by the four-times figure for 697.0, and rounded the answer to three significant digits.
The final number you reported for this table 0.257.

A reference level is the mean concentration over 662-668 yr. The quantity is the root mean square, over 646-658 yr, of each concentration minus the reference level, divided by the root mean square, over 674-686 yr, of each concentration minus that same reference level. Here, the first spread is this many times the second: 3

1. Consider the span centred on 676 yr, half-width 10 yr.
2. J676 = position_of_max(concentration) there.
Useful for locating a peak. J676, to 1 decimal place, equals 685.0 yr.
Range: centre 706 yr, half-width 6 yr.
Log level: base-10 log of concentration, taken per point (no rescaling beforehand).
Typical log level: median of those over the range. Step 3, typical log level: 2.28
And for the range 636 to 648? 1.98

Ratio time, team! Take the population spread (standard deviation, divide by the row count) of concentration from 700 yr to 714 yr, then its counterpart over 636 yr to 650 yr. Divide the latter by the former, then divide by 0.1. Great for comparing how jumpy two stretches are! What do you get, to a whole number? 50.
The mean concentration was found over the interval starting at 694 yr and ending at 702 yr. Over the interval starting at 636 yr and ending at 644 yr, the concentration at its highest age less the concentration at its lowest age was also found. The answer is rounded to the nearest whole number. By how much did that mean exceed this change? 175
